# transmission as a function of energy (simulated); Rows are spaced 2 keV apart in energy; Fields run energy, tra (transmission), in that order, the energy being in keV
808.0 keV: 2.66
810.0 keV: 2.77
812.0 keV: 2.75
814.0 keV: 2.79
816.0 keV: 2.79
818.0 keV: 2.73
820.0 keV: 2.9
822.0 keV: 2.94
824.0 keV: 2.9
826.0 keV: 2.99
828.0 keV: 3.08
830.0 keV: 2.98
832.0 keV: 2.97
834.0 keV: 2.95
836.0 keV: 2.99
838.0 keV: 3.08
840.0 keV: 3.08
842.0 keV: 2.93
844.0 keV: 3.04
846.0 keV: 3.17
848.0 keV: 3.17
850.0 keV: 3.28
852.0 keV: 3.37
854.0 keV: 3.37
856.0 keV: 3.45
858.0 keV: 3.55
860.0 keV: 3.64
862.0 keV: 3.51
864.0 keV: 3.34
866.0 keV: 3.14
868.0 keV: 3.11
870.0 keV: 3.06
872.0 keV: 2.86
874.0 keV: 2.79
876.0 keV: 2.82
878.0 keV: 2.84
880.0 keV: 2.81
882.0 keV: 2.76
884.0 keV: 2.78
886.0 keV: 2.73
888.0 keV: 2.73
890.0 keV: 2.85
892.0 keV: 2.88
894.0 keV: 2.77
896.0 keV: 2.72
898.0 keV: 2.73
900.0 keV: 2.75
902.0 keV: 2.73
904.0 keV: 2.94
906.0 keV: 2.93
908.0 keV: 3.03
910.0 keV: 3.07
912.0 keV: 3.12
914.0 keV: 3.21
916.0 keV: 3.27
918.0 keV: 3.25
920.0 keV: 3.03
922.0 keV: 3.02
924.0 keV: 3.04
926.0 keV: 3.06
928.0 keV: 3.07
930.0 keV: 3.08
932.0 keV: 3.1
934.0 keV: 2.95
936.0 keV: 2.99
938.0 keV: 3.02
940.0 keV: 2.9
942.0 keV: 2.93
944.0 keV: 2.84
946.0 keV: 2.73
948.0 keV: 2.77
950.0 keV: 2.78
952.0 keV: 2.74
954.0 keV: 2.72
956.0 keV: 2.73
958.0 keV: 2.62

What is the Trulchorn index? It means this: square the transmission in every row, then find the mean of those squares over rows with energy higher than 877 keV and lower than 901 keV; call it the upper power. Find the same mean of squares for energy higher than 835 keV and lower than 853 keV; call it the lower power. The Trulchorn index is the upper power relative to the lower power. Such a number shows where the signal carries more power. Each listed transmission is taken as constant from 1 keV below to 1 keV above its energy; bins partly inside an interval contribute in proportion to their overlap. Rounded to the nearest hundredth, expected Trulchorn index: 0.79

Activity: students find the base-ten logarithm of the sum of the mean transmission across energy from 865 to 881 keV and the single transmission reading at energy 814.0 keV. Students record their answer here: 0.757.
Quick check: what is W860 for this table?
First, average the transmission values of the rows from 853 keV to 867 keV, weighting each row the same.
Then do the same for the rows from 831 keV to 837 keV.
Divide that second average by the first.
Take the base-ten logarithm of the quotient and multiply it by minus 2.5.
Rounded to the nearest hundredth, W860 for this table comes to 0.16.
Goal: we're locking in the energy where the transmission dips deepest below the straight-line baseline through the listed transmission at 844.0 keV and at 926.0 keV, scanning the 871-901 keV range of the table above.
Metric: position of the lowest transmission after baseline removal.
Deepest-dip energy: 896.0 keV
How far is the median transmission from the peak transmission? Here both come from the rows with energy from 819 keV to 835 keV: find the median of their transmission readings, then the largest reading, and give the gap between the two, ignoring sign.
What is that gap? 0.12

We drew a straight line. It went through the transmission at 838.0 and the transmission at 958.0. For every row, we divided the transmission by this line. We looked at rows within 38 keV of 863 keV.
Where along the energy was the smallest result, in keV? 886.0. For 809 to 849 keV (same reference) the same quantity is 818.0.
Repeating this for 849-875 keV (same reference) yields 874.0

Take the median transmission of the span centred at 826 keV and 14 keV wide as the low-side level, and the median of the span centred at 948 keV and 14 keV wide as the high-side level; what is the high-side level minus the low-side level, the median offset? -0.20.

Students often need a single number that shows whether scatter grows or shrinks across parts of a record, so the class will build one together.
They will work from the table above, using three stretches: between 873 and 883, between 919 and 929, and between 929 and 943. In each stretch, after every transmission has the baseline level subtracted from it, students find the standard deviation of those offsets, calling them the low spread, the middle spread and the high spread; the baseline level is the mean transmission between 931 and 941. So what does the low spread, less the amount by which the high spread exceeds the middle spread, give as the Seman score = -0.024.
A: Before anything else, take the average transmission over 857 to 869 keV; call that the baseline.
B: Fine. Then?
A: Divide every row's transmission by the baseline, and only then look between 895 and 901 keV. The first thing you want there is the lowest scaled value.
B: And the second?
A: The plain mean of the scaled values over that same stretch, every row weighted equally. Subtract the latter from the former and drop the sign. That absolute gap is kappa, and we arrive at 0.004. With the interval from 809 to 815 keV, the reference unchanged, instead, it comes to 0.006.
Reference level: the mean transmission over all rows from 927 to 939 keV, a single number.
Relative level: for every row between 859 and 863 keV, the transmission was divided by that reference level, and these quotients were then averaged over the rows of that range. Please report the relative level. 1.18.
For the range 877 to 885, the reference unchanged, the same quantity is 0.92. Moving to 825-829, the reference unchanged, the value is 1.00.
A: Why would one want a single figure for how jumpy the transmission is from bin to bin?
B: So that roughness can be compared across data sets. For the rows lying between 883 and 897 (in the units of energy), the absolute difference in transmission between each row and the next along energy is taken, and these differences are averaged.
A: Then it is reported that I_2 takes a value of 0.060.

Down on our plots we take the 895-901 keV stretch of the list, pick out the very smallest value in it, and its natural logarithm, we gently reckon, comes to 1.00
